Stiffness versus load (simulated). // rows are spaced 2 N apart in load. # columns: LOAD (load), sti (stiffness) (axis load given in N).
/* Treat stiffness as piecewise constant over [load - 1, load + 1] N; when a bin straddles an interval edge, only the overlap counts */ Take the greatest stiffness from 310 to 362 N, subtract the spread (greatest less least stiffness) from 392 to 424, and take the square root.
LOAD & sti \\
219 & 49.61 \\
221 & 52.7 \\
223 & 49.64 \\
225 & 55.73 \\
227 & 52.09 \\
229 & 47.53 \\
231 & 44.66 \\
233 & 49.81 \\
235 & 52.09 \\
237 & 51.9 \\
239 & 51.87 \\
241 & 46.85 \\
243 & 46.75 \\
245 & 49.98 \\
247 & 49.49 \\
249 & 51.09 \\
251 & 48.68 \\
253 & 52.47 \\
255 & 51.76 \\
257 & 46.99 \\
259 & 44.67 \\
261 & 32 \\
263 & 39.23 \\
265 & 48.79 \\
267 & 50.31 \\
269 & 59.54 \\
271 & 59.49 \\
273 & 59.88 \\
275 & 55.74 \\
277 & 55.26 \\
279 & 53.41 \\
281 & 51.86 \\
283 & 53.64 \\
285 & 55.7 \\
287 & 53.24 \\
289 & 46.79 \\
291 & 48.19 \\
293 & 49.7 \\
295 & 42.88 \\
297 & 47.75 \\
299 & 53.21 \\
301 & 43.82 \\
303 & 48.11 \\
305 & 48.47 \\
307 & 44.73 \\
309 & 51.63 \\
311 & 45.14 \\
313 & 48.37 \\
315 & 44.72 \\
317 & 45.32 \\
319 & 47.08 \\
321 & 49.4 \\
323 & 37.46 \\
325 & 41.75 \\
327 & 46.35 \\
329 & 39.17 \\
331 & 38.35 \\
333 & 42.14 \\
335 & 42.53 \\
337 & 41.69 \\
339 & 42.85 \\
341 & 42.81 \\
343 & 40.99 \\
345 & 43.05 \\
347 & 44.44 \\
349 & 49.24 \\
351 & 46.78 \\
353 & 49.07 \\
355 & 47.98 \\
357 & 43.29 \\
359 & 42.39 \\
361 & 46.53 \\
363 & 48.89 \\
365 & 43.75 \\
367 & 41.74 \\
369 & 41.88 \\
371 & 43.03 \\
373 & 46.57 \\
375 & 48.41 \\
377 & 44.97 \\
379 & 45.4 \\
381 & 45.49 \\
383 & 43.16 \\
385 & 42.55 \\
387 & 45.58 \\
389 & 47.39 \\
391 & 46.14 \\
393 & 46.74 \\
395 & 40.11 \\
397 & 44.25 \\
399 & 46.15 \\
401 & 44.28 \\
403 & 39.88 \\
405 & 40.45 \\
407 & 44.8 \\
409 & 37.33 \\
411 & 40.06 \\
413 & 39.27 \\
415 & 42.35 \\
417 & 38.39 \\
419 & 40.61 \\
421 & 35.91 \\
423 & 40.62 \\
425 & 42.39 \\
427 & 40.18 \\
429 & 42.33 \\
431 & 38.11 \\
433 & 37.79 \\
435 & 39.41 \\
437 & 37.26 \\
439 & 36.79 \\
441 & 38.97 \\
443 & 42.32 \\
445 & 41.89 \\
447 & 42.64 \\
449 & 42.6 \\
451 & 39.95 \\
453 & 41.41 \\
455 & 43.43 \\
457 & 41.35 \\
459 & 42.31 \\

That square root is 6.2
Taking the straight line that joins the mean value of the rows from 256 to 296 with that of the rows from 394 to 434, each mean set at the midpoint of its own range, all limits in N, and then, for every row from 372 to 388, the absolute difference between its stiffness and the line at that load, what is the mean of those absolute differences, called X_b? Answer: 2.2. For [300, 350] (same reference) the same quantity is 3.4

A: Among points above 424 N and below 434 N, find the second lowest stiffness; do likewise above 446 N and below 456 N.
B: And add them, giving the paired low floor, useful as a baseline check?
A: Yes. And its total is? 80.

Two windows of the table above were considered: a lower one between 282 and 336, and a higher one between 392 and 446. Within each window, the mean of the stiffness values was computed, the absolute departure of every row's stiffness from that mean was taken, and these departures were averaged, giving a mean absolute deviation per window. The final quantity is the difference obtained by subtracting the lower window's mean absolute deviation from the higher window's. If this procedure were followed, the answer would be -1.5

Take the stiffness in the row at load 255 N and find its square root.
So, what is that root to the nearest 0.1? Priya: 7.2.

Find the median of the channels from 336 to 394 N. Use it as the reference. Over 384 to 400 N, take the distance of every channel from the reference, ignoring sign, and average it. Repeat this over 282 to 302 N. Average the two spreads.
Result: 3.5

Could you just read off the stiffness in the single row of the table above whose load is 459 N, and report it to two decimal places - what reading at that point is 42.31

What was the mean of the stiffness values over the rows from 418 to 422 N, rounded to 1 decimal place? 38.3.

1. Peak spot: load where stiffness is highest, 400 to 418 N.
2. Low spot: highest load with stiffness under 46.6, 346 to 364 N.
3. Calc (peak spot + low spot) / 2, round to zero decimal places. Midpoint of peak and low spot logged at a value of 384 N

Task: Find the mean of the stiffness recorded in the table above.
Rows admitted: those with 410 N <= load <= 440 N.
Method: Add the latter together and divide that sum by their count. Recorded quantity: 39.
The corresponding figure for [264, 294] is 53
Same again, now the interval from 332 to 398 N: 45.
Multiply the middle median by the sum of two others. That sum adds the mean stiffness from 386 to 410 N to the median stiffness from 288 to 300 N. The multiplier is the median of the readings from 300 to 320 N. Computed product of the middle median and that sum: 4230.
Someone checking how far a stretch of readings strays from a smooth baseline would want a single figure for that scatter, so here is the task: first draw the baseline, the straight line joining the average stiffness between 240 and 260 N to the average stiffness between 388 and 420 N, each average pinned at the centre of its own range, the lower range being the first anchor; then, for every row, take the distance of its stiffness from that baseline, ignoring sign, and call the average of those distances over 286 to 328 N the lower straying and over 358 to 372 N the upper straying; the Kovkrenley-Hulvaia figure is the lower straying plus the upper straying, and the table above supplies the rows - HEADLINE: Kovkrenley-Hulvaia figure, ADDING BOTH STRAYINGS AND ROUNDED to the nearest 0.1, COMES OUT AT 4.8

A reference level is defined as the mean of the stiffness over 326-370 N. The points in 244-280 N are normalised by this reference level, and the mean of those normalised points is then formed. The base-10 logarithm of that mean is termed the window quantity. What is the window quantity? 0.06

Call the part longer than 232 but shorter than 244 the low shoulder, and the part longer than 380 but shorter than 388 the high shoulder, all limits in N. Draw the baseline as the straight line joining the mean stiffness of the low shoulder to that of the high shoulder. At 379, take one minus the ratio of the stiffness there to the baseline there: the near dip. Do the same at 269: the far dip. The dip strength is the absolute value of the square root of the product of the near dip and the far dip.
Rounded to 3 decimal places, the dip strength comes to 0.071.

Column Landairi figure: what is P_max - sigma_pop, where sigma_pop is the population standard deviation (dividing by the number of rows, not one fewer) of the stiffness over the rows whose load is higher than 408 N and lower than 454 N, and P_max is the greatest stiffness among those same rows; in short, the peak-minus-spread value 41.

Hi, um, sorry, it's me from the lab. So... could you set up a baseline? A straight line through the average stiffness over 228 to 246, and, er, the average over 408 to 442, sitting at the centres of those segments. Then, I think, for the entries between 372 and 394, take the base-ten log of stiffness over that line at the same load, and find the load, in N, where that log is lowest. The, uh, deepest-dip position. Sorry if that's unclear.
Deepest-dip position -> 385 N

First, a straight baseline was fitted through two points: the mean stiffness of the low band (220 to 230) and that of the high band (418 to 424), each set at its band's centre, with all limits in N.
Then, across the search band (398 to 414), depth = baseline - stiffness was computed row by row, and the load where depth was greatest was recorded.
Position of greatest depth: 409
